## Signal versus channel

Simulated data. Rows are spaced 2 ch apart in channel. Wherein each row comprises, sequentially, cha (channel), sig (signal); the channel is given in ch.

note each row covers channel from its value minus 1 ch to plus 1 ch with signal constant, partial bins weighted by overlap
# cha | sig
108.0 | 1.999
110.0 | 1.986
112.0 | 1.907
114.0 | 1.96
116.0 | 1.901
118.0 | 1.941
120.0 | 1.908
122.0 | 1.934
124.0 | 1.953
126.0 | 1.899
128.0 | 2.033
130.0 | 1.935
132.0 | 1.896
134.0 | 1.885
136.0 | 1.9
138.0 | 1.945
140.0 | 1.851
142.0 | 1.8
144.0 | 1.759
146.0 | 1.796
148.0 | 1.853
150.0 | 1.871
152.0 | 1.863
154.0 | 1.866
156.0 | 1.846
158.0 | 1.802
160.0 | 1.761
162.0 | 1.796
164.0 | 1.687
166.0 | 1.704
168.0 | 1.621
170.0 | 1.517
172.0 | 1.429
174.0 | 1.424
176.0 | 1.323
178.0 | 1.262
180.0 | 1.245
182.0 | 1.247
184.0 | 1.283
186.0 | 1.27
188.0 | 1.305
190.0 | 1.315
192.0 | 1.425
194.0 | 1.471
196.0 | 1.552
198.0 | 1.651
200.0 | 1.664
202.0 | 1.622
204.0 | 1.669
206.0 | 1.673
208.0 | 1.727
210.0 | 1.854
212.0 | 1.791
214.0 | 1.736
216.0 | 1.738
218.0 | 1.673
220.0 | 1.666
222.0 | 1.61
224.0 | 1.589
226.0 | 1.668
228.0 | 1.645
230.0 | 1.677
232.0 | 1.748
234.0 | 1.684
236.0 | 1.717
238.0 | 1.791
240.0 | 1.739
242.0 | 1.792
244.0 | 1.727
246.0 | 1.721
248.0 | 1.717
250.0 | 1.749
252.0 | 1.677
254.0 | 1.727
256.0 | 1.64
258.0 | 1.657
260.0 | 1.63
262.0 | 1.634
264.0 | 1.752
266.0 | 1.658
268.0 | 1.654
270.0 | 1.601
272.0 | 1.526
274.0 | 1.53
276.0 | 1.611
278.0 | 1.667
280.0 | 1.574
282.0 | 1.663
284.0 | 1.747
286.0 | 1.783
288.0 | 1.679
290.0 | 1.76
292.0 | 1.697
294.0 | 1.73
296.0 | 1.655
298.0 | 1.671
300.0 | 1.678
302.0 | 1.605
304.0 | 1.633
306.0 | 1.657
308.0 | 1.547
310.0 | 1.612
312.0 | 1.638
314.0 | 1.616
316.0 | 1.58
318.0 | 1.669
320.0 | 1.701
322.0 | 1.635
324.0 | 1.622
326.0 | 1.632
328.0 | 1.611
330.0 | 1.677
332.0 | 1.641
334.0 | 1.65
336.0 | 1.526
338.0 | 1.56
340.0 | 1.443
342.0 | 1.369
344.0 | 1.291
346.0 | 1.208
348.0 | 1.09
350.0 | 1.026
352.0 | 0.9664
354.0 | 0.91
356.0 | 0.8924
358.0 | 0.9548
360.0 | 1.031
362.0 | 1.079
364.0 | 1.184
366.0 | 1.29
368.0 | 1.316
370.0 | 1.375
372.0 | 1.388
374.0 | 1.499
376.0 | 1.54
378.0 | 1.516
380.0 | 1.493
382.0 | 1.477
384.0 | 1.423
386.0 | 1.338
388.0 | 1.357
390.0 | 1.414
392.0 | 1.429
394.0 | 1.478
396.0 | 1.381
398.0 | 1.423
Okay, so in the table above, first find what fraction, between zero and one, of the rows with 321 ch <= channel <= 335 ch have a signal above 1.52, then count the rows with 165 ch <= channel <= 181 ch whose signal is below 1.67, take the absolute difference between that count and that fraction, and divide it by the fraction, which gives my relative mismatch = 6.0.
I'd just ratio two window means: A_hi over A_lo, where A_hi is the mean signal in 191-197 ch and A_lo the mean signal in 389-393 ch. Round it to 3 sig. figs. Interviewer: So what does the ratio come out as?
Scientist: 1.04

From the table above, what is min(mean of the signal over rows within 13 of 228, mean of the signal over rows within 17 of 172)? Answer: 1.5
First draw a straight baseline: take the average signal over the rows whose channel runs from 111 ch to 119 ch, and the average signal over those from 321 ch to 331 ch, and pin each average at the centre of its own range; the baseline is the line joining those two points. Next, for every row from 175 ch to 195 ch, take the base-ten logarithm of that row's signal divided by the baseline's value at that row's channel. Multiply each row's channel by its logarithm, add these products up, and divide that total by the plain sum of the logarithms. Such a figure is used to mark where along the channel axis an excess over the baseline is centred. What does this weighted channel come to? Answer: 184.3 ch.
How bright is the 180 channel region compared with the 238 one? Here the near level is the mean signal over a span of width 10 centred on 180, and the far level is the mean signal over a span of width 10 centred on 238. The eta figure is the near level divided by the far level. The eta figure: 0.73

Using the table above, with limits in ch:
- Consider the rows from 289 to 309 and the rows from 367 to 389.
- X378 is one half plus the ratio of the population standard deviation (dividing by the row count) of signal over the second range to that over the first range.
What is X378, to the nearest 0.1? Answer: 1.8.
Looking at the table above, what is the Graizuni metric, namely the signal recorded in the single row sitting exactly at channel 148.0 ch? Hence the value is 1.853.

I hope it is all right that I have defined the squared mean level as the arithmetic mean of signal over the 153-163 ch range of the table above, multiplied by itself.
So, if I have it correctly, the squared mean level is 3.3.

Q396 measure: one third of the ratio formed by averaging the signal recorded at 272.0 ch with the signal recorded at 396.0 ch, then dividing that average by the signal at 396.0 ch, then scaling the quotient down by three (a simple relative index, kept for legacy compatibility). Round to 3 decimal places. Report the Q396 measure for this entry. 0.351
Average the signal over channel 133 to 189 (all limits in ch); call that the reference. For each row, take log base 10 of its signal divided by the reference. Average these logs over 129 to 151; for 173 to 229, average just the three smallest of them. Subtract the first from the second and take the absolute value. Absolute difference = 0.17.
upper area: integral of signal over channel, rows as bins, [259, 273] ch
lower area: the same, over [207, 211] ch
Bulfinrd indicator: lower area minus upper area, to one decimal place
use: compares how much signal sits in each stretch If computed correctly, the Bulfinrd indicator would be -15.7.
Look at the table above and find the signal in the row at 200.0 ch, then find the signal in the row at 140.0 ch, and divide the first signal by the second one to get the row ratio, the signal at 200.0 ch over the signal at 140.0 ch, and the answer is 0.90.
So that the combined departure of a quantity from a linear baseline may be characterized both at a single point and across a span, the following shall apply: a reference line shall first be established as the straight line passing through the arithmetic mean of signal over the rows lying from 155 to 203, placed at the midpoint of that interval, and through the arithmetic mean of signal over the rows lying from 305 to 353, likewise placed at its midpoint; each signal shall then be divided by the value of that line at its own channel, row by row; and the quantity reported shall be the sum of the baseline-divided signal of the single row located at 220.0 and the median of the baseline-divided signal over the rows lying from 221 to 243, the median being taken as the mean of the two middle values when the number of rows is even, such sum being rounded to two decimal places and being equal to 2.22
